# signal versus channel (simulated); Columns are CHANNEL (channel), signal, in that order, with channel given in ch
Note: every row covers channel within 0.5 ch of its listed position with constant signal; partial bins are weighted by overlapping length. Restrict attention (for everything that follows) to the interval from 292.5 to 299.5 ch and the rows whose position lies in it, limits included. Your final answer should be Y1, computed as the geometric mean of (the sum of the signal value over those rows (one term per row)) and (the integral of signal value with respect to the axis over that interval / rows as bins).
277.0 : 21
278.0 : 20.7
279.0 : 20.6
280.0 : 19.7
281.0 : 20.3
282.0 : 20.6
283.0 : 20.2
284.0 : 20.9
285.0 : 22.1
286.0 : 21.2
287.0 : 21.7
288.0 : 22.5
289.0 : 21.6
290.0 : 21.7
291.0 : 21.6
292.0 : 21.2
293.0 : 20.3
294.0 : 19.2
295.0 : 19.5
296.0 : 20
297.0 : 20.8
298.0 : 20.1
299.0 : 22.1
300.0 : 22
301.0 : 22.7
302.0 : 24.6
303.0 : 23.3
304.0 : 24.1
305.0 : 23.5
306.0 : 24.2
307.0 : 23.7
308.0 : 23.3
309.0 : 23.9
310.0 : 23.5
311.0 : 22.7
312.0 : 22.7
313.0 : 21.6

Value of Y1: 142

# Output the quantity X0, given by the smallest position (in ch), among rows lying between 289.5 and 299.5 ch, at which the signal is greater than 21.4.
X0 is 290.0 ch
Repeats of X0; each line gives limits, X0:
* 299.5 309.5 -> 300.0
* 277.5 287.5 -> 285.0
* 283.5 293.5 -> 285.0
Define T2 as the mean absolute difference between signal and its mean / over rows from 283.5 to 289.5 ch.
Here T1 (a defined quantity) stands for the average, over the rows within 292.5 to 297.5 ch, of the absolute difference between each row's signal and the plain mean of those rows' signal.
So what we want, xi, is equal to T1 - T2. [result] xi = 0.1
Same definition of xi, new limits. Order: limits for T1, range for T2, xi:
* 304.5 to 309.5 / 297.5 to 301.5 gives -0.5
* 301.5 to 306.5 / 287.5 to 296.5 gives -0.5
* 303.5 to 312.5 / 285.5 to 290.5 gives 0.1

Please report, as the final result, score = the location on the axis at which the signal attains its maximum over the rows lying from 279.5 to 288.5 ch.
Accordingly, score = 288.0 ch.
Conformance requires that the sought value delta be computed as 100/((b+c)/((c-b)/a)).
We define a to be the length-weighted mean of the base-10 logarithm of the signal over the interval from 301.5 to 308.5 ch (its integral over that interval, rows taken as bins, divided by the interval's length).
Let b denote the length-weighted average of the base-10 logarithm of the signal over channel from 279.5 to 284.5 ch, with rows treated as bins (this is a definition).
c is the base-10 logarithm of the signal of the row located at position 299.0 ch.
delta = 1.0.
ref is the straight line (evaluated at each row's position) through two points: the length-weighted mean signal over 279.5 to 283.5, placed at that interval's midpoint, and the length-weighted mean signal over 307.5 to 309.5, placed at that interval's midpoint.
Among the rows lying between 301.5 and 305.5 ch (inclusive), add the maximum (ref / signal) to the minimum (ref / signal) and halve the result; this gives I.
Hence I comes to 0.96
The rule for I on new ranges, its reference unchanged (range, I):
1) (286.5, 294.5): 1.03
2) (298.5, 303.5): 0.98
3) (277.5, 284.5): 0.99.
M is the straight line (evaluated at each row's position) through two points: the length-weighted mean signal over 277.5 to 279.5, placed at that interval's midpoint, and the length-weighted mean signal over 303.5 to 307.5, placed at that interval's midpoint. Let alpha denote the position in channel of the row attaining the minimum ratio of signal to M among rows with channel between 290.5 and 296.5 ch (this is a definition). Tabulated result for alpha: 294.0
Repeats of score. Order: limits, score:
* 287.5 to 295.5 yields 288.0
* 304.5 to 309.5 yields 306.0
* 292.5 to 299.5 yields 299.0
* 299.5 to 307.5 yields 302.0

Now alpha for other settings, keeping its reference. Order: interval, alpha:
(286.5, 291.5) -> 291.0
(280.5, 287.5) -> 283.0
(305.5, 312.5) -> 312.0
